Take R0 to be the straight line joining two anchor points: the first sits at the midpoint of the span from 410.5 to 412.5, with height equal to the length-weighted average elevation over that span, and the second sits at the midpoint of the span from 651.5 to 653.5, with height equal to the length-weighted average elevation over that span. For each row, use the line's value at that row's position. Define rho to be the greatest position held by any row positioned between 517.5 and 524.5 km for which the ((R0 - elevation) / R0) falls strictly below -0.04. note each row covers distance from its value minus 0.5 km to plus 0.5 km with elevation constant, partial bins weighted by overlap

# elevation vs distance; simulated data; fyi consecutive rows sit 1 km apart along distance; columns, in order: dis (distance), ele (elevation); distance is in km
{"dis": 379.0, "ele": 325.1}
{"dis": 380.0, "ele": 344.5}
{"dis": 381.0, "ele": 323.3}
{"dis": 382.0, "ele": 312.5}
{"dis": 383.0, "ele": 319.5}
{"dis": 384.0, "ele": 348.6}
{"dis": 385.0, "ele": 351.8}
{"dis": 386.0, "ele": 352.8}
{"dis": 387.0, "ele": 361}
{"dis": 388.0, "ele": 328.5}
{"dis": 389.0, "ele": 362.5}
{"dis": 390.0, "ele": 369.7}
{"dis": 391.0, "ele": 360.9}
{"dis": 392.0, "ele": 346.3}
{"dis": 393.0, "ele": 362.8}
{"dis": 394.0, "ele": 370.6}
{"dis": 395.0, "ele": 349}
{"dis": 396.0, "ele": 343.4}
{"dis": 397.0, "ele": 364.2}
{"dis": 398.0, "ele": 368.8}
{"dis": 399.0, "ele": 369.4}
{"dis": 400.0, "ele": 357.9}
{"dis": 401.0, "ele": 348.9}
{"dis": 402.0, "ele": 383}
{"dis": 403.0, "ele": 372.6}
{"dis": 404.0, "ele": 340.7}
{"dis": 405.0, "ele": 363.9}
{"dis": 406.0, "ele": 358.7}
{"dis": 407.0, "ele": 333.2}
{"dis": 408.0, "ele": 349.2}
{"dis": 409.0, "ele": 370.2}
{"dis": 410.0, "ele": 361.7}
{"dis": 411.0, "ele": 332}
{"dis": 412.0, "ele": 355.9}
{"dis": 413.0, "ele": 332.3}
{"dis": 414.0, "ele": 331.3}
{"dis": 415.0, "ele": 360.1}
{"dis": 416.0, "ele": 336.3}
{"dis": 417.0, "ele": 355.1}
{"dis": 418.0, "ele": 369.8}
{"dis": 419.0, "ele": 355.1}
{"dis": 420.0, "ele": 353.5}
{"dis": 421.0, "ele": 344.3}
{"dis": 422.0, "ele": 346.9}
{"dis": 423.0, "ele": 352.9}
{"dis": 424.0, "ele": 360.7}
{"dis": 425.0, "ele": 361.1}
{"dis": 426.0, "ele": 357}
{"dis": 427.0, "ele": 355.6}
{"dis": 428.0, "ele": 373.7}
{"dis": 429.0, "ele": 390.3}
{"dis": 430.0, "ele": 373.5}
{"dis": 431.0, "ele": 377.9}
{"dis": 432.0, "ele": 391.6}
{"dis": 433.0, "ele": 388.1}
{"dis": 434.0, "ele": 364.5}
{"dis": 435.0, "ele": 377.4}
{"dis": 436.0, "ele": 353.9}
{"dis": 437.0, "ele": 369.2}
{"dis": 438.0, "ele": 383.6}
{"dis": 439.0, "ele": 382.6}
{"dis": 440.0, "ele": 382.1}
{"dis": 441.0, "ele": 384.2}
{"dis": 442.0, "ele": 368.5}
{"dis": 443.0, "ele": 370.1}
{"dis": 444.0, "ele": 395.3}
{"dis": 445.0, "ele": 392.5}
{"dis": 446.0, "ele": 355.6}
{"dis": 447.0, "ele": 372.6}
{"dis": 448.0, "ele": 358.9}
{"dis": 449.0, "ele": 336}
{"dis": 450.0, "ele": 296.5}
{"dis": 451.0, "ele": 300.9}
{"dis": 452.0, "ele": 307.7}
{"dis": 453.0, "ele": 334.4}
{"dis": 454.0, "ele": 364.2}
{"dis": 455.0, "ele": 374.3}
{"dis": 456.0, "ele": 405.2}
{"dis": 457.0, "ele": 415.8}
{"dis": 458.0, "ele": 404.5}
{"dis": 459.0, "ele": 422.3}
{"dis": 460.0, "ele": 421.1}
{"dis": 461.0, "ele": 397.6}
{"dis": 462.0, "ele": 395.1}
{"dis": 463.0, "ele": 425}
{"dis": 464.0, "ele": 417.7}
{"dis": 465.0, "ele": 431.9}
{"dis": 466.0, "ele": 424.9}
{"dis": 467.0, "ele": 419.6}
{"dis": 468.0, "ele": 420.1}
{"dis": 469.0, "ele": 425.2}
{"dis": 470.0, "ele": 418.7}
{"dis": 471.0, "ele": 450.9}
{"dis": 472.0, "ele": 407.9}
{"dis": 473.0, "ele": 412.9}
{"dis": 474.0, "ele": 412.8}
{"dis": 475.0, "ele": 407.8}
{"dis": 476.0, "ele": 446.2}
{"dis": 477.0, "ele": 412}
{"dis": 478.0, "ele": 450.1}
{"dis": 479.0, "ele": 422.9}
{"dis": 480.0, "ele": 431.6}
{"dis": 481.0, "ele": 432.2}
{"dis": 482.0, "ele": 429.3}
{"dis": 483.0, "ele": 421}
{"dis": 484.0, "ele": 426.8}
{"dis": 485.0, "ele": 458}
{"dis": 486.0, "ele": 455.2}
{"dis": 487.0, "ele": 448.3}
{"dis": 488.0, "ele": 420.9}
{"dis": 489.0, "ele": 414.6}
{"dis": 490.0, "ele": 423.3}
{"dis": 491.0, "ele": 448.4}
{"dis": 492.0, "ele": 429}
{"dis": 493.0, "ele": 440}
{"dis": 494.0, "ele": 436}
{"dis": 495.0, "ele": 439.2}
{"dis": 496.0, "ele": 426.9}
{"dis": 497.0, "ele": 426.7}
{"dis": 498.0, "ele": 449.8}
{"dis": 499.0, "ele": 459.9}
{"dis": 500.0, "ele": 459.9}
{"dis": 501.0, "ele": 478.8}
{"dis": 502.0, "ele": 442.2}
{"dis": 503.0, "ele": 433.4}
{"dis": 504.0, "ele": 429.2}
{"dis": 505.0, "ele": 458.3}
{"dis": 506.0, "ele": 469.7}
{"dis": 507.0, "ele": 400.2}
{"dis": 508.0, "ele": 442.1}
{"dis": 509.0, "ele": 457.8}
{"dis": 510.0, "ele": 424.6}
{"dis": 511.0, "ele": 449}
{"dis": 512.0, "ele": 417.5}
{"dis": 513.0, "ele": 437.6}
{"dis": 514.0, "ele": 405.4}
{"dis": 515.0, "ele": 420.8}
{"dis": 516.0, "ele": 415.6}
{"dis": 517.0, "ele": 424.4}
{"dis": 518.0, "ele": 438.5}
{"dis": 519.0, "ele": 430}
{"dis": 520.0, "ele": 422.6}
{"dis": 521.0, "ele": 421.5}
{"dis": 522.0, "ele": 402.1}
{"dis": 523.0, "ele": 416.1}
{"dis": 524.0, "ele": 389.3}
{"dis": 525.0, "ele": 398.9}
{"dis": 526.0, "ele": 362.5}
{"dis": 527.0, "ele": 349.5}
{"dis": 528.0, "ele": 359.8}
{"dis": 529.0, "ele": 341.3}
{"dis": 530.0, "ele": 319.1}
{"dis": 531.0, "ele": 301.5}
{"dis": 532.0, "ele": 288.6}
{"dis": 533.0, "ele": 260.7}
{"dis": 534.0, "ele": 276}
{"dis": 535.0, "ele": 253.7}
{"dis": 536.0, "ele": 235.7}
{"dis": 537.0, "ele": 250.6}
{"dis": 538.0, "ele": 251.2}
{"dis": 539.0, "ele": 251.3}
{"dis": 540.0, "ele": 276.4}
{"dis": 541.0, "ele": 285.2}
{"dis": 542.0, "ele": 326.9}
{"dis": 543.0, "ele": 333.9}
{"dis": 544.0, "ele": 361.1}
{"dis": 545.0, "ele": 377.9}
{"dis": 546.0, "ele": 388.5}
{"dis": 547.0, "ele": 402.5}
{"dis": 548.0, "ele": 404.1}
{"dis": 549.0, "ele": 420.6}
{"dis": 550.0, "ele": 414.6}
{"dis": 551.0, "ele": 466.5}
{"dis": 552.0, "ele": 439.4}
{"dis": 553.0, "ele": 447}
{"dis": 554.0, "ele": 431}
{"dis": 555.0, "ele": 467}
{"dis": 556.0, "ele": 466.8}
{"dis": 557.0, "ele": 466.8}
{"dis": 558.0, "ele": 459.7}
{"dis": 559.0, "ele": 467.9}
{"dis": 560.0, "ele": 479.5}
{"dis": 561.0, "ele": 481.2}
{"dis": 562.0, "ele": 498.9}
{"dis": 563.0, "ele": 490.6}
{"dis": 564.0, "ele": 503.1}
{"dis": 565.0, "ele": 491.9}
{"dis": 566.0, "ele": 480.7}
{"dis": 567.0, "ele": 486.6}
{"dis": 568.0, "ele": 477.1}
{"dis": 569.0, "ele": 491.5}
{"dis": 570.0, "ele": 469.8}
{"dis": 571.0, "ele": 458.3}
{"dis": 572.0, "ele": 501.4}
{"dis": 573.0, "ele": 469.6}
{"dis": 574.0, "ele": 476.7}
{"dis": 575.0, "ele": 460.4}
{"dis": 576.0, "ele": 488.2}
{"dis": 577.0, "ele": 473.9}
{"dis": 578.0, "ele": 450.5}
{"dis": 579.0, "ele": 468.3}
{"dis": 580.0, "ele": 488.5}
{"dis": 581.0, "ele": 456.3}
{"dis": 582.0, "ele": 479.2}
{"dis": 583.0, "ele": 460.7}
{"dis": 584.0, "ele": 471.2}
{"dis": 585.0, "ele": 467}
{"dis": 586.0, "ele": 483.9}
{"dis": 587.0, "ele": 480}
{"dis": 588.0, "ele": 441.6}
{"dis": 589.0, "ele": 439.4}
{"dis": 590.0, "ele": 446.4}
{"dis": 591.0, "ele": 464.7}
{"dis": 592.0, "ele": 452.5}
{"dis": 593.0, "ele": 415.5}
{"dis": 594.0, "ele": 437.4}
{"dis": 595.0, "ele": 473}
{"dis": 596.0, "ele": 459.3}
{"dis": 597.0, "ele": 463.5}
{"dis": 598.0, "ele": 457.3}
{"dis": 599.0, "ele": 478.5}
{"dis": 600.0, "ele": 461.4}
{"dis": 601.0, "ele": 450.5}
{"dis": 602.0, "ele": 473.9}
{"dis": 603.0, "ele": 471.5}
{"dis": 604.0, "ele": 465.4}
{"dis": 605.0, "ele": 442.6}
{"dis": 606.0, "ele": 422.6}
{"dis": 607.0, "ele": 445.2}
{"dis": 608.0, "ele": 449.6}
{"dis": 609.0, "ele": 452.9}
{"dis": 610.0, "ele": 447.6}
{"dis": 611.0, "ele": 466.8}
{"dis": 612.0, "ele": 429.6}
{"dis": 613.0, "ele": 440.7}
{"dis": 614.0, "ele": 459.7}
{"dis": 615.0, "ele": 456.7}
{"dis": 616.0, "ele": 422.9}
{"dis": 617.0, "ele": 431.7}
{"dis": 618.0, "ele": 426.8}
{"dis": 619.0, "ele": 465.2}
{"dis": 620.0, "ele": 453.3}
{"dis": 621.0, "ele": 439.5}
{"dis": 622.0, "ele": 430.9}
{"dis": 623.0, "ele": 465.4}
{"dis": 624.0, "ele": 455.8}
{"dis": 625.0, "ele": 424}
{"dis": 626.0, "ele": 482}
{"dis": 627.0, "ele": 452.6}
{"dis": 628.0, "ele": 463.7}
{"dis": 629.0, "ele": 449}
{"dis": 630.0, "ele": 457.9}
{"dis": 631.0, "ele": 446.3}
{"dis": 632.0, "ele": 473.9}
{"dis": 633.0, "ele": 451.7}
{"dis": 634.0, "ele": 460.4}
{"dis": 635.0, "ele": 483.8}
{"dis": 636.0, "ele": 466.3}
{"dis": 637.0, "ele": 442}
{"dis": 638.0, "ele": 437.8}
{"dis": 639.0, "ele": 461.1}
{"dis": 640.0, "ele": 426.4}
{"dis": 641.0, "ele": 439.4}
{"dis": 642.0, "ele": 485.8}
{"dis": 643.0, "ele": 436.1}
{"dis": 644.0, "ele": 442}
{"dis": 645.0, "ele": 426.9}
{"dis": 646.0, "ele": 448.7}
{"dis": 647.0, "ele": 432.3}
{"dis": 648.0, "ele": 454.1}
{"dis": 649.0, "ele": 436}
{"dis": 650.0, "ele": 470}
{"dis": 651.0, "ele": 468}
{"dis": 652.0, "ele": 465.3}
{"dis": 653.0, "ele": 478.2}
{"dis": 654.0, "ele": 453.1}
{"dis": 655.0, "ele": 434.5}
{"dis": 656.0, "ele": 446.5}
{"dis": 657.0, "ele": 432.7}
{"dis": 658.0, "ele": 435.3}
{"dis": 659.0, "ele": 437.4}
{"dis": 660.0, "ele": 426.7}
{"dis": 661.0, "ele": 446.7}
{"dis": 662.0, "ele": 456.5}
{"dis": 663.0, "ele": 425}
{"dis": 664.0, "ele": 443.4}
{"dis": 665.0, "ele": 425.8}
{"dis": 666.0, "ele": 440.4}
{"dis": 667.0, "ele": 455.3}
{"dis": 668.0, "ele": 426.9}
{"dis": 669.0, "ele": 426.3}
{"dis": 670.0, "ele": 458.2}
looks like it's 521.0 km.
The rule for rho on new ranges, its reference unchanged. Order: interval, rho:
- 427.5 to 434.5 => 433.0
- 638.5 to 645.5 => 642.0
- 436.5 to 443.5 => 441.0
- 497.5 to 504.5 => 504.0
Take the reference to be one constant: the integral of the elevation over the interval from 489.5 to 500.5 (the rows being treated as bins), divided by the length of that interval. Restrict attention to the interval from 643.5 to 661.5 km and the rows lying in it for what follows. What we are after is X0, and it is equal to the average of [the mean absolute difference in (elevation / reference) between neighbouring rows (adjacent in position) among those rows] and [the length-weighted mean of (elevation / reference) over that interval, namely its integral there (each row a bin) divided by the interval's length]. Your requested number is 0.524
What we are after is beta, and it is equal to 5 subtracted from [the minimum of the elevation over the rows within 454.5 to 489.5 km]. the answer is 369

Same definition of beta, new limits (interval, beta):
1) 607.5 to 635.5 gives 418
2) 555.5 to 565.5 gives 455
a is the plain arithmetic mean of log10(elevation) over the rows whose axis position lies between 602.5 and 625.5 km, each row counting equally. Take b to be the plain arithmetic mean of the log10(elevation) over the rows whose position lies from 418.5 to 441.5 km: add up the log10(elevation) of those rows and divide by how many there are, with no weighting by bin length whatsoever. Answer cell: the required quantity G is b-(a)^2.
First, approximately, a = 2.65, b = 2.57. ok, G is -4.5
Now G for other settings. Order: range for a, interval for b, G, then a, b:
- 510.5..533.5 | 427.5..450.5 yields -4.1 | 2.58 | 2.57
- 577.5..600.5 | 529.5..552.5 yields -4.6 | 2.66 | 2.51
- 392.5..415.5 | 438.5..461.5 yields -3.9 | 2.55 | 2.57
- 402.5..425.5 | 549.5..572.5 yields -3.8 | 2.55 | 2.67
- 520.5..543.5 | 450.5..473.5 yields -3.6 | 2.50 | 2.60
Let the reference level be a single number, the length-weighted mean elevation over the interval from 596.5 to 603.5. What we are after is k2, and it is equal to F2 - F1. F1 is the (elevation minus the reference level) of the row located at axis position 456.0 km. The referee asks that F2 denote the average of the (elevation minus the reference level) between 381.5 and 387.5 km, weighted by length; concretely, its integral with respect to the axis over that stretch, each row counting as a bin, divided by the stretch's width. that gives -64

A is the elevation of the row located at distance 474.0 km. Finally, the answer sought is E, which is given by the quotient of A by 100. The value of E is 4.13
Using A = 412.8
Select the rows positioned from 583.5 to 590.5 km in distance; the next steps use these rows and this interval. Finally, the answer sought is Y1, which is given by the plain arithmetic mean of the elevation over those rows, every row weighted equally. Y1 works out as 461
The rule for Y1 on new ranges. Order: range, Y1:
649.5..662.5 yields 450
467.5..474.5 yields 421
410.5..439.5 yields 362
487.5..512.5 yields 439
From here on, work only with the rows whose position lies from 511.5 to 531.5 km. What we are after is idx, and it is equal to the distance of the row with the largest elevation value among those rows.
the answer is 518.0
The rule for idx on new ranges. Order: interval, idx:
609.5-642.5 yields 642.0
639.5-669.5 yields 642.0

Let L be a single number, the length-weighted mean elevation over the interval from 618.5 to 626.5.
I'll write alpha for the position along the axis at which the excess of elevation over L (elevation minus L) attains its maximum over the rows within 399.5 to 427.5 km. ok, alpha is 402.0 km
